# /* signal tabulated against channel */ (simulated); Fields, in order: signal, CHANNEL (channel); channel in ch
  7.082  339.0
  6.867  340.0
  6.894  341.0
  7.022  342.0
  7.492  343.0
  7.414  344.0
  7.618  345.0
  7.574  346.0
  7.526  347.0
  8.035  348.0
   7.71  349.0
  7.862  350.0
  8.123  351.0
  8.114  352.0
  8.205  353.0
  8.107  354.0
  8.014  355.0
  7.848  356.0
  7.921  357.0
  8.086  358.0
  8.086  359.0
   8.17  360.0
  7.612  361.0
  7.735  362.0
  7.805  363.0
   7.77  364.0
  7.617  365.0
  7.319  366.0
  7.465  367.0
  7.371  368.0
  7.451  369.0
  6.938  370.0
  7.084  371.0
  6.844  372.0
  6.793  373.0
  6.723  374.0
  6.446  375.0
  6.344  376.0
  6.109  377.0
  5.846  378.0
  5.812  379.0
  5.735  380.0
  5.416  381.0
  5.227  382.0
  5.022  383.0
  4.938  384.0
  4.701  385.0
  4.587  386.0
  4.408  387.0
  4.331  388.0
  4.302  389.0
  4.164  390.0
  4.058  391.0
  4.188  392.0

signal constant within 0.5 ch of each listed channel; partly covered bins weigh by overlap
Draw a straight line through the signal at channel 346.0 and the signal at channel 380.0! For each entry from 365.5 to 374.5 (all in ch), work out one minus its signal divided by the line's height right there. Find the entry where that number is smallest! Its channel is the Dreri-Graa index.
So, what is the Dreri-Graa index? 369.0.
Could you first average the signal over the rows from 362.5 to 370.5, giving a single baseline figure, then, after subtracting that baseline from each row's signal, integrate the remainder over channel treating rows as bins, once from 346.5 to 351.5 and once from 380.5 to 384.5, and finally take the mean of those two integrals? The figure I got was -4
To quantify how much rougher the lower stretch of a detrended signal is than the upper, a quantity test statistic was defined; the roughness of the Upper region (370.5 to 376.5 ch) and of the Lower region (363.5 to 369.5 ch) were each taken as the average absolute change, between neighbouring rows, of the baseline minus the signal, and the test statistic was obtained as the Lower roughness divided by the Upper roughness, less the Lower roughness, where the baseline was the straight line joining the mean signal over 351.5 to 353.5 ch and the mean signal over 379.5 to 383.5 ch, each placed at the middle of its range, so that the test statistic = 1.6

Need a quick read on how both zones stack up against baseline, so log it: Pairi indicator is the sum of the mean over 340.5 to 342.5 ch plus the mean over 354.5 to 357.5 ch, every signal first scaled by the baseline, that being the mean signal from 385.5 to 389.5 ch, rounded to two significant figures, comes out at 3.4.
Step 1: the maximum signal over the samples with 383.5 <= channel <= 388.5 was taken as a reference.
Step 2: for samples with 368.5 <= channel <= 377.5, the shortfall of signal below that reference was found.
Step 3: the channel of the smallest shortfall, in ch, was 369.0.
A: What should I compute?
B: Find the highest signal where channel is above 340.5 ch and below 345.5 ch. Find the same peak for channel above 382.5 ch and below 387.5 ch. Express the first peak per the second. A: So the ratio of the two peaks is 1.52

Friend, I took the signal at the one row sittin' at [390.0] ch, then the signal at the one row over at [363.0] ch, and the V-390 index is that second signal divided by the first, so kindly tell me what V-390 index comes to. 1.87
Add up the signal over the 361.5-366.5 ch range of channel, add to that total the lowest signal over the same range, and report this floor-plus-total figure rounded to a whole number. 46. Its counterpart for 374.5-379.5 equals 36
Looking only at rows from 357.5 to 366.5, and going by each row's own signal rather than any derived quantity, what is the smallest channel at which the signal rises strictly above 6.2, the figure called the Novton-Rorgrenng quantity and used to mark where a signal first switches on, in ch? 358.0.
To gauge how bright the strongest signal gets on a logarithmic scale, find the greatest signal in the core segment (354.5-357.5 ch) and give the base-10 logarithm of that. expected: 0.90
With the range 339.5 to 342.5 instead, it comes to 0.85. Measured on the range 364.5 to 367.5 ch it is 0.88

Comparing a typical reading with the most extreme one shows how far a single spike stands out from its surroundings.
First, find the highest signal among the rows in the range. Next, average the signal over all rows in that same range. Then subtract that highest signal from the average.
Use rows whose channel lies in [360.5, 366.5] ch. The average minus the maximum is -0.16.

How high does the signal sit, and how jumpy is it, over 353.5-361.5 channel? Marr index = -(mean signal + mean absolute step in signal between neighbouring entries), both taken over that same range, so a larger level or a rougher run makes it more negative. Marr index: -8.1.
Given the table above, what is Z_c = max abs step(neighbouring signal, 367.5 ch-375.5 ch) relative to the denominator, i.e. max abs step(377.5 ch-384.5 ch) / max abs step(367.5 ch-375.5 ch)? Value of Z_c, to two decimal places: 0.62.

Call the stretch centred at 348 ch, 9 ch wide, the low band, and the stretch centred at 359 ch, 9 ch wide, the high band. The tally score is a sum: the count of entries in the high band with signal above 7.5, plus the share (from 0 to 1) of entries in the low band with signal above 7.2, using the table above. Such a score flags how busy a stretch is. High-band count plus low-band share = 10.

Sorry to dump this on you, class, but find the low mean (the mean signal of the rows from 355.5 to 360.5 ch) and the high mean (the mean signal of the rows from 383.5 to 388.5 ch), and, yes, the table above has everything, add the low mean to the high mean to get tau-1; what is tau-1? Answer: 12.6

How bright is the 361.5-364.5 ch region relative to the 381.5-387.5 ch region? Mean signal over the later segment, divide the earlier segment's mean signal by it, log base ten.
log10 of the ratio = 0.21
